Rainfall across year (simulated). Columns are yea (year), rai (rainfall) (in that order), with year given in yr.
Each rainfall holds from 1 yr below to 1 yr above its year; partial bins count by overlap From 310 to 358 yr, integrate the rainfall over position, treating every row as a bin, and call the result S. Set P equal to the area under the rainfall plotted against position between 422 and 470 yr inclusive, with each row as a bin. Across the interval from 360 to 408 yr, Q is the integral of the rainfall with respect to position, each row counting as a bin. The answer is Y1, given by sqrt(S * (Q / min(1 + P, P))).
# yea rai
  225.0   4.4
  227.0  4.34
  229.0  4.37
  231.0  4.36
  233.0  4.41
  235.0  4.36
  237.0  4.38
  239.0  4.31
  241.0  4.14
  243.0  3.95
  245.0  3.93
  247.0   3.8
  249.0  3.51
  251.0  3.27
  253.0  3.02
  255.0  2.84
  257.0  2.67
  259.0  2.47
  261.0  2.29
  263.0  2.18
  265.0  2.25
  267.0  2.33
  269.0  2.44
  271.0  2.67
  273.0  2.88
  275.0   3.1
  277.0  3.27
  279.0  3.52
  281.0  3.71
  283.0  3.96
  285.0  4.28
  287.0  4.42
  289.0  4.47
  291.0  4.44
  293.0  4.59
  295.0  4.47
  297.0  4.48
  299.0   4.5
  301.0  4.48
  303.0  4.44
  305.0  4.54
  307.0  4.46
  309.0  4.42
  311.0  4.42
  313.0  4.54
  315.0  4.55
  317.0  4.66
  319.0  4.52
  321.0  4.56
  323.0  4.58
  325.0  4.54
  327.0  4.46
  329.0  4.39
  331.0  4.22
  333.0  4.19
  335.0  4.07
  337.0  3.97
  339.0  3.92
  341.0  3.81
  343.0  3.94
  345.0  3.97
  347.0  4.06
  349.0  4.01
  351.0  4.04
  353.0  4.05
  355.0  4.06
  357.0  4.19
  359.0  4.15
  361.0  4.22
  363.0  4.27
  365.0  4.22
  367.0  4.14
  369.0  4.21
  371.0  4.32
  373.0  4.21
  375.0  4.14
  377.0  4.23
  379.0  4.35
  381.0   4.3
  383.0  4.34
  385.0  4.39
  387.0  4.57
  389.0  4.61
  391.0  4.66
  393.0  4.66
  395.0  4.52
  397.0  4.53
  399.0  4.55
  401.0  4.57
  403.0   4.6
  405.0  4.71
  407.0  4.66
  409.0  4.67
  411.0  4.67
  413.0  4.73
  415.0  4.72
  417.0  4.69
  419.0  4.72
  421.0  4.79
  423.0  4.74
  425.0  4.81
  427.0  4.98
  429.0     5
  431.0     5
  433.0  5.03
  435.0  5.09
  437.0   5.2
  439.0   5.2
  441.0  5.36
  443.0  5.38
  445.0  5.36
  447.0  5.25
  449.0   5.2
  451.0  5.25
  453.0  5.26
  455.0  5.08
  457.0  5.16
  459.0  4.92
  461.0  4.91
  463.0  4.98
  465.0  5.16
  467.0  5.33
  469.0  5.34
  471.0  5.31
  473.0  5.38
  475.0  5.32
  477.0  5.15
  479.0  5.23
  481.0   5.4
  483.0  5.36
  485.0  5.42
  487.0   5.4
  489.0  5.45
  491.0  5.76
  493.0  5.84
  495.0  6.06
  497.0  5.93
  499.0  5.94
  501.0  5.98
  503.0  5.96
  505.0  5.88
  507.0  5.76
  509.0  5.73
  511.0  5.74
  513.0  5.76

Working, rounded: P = 246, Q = 212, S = 203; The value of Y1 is 13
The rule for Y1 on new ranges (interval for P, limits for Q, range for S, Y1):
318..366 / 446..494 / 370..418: 17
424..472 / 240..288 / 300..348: 11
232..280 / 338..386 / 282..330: 17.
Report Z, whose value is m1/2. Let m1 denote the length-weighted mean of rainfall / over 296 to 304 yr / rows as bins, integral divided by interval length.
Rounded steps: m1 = 4.5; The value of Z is 2.24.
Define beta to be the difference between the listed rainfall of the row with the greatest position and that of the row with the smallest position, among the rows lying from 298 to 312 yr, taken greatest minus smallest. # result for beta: -0.1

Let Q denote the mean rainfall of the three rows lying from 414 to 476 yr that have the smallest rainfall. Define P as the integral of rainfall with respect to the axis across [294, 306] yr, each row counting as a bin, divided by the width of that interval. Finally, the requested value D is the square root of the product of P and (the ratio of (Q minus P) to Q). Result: 0.5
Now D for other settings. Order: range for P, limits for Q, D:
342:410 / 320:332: 0.2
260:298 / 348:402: 0.7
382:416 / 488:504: 0.9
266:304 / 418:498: 0.9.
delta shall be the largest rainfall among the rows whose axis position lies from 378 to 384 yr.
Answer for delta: 4.35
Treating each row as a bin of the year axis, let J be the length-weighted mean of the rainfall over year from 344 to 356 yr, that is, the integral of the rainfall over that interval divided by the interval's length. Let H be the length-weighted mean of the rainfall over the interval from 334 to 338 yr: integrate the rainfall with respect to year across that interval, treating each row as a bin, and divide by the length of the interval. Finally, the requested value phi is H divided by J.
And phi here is 1.00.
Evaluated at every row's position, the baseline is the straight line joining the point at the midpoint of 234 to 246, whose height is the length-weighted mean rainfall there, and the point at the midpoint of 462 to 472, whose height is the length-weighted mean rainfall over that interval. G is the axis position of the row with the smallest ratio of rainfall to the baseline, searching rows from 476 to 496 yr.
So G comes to 477.0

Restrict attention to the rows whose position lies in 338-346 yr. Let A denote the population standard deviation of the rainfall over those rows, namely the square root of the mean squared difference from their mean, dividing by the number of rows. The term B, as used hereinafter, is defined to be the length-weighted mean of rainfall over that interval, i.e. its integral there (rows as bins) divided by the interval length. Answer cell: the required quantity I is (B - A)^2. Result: 14.8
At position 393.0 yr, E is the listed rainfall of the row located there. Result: 4.66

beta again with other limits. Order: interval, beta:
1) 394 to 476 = 0.8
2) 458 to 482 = 0.5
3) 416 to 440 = 0.5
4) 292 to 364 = -0.3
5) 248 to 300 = 1.0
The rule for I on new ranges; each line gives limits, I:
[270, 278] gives 7.6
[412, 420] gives 22.1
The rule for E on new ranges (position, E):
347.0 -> 4.06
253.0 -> 3.02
